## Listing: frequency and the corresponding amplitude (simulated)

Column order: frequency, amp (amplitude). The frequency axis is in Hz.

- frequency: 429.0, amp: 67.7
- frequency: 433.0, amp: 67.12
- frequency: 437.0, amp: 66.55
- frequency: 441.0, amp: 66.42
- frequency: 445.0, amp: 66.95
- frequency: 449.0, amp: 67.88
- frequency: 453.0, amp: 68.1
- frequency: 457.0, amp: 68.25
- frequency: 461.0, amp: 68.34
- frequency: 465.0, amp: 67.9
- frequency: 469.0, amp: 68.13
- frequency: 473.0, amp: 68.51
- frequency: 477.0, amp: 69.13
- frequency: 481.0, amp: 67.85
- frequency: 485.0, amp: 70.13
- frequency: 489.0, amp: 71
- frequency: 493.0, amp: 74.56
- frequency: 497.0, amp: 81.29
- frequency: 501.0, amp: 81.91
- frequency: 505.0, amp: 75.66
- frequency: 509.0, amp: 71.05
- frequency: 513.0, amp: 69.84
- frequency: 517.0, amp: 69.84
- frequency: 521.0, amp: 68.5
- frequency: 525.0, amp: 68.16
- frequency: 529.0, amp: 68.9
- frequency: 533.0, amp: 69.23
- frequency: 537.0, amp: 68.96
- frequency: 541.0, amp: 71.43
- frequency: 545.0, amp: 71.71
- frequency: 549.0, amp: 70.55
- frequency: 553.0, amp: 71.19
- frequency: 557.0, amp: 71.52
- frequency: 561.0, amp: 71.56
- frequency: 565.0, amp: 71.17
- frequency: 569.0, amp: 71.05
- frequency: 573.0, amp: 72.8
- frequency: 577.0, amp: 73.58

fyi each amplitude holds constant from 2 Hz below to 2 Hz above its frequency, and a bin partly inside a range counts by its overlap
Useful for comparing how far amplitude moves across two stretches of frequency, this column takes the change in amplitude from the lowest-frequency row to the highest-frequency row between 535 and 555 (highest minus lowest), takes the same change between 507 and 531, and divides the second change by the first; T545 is -1.0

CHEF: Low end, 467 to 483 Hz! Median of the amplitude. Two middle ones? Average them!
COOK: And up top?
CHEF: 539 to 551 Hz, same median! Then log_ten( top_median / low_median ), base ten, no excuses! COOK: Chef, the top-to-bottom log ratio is 0.019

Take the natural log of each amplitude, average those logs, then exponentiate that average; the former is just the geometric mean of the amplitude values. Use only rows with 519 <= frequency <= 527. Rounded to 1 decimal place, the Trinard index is 68.3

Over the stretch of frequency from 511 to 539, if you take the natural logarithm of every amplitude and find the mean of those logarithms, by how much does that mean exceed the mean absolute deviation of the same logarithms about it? 4.23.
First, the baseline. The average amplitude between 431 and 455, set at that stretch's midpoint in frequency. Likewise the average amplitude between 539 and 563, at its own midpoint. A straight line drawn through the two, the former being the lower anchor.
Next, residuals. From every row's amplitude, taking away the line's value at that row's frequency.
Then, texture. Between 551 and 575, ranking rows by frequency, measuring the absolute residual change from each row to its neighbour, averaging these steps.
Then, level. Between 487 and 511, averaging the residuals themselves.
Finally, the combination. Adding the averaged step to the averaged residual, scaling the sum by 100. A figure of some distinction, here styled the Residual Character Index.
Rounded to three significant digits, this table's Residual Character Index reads 713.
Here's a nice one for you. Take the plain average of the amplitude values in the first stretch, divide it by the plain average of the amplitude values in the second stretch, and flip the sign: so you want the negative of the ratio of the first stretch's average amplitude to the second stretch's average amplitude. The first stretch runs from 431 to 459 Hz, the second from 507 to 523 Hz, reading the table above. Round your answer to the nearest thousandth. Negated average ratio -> -0.964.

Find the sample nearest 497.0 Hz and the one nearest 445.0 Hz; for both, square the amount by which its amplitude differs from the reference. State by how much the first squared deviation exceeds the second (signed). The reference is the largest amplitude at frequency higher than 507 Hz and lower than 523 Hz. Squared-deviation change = 88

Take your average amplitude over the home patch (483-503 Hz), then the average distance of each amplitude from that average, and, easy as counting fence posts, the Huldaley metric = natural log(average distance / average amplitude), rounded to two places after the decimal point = -2.79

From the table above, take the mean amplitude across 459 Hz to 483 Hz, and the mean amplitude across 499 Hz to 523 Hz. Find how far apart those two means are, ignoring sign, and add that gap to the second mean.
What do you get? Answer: 77.3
